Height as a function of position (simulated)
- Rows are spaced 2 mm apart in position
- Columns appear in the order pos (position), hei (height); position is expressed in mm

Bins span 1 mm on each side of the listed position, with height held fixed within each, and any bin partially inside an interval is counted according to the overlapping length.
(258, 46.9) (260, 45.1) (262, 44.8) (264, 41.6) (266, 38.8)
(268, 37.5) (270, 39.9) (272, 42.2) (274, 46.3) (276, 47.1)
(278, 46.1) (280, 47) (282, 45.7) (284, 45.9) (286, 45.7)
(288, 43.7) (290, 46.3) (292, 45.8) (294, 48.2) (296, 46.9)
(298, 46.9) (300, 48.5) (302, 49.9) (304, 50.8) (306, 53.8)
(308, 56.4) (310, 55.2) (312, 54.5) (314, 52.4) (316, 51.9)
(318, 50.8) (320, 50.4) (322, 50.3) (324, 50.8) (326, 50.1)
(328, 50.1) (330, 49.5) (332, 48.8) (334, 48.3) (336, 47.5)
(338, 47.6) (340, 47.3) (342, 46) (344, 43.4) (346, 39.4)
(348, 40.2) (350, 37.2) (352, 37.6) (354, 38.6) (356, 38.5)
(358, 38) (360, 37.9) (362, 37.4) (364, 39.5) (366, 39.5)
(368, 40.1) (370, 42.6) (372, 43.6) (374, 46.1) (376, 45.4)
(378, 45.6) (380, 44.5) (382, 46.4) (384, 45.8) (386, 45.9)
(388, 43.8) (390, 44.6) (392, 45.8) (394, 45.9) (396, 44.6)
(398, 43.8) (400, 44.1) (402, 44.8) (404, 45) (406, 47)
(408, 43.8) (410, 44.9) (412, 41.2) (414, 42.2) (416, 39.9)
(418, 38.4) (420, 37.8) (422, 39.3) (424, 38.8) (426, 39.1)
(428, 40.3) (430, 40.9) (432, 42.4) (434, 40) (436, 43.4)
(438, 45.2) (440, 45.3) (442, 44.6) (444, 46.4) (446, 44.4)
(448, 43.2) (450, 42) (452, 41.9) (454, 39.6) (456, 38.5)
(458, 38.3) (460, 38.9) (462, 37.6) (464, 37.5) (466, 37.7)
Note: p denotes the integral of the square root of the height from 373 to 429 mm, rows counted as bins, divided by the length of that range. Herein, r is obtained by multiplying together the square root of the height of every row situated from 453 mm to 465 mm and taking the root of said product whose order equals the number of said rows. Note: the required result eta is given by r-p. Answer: -0.39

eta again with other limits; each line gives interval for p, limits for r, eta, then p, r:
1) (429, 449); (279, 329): 0.43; 6.60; 7.03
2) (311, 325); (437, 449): -0.49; 7.18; 6.70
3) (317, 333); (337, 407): -0.53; 7.08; 6.54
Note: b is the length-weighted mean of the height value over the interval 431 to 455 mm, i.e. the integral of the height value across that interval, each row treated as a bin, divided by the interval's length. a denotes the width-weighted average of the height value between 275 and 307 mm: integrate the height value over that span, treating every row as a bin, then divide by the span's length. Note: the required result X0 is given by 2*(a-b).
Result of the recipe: 8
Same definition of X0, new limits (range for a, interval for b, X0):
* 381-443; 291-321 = -16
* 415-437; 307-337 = -22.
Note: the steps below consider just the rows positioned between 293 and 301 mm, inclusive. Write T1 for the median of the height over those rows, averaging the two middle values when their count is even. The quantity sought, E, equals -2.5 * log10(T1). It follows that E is -4.19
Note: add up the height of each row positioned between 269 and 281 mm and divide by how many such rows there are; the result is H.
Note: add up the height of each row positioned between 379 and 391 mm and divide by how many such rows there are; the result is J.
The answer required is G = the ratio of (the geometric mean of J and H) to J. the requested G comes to 1.00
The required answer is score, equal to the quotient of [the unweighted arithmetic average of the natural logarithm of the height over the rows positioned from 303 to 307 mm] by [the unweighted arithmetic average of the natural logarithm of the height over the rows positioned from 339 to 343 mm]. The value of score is 1.03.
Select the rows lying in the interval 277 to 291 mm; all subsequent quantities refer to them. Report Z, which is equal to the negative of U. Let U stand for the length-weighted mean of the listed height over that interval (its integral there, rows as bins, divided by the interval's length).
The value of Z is -46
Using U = 45.8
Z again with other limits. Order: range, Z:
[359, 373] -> -40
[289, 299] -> -47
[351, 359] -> -38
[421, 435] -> -40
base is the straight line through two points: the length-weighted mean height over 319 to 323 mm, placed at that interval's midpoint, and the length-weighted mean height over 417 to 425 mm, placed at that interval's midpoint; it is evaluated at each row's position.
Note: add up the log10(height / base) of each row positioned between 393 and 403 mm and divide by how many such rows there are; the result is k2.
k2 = 0.034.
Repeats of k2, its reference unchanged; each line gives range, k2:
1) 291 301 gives -0.052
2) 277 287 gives -0.076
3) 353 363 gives -0.082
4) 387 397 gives 0.029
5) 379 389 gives 0.023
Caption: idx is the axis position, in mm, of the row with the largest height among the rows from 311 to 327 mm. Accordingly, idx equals 312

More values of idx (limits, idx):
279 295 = 294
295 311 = 308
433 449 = 444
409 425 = 410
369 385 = 382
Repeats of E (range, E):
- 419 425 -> -3.97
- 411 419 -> -4.02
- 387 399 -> -4.12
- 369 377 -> -4.12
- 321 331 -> -4.25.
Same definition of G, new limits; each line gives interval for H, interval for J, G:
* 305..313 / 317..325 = 1.04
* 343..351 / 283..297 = 0.93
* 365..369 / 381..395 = 0.94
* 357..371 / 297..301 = 0.91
